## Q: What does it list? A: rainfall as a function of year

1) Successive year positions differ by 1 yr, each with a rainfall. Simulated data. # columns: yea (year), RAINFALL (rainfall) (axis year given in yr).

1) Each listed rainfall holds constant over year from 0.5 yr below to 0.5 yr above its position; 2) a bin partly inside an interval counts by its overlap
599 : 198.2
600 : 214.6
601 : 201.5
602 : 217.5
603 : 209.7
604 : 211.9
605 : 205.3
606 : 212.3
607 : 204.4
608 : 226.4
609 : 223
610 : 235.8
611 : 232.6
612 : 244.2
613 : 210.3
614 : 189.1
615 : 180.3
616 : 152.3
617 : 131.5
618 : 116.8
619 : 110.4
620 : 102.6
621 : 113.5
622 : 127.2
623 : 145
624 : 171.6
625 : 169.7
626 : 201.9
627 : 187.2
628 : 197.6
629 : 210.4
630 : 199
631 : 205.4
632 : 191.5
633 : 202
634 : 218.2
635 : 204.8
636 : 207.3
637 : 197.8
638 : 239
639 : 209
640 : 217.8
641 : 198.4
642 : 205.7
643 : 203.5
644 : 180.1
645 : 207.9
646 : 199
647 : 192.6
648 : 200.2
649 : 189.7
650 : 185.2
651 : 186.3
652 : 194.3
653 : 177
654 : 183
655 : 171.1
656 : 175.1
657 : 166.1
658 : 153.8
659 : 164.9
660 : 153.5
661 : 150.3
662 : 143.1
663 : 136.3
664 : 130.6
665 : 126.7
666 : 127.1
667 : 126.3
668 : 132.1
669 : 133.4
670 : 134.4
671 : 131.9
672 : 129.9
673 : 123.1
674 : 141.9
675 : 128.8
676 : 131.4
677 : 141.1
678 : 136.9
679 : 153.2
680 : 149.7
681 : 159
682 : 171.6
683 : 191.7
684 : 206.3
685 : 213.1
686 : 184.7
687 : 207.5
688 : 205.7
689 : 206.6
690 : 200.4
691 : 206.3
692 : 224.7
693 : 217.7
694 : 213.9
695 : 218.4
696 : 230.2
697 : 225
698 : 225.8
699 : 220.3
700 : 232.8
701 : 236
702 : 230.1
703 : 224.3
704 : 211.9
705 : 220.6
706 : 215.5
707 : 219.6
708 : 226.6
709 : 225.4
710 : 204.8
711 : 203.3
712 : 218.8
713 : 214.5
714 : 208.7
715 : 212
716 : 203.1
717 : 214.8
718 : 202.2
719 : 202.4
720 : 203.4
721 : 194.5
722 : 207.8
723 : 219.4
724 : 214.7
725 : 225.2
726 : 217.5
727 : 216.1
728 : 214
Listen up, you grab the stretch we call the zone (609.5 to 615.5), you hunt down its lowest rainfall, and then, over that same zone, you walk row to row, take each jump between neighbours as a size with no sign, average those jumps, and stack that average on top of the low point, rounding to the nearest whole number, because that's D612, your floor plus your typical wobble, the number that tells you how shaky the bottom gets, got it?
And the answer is 196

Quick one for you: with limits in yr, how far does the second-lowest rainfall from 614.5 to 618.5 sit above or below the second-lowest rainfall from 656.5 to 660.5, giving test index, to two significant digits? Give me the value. -22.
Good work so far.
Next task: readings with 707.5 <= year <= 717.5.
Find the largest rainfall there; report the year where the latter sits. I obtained 708 yr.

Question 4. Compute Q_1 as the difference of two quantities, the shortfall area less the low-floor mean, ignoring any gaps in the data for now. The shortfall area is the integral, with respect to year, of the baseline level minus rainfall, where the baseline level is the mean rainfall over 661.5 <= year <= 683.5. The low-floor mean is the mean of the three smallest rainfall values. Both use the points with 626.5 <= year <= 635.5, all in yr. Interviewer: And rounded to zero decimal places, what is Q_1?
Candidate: -748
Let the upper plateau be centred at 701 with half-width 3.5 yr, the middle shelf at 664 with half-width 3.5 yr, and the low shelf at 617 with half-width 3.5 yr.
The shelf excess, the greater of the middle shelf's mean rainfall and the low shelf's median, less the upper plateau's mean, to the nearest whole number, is -92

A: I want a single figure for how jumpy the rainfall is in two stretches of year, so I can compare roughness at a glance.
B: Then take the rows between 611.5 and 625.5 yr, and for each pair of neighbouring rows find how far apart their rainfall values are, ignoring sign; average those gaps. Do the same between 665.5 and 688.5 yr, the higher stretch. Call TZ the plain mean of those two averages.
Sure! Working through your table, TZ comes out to 12.8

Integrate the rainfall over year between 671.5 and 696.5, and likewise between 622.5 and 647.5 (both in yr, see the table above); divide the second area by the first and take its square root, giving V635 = 1.05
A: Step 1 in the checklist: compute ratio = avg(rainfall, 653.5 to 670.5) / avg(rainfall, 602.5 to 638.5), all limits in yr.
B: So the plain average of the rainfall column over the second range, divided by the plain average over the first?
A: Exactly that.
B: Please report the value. 0.8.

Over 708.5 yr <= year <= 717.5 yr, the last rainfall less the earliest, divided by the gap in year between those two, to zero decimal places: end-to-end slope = -1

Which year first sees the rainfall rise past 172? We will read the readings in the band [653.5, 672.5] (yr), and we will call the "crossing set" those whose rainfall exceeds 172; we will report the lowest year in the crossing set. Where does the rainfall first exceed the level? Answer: 654 yr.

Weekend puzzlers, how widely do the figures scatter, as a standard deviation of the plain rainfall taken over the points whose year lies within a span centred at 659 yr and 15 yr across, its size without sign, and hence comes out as 21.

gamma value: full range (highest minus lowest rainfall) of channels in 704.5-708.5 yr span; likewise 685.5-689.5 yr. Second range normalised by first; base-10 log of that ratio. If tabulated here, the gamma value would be 0.3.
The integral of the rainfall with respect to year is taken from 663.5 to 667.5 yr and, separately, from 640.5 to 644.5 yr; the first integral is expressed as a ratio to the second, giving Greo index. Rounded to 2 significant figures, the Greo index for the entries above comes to 0.65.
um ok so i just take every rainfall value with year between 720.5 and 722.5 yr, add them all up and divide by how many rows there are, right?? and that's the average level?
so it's 201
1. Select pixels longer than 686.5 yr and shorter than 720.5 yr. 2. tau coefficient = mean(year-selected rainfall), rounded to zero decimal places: 216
